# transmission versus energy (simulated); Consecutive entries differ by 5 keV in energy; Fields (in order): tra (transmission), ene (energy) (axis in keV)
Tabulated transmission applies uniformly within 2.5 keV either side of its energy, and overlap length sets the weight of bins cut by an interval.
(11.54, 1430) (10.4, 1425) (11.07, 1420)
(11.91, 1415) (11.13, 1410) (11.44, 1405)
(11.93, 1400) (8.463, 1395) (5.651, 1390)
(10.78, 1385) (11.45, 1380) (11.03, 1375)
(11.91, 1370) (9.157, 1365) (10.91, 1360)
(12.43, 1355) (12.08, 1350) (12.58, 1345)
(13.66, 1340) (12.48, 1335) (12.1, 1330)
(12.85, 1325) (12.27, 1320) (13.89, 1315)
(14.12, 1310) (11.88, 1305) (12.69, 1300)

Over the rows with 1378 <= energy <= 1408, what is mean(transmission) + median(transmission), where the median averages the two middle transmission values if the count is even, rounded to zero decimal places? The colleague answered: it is 21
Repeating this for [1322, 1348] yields 25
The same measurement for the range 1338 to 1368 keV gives 24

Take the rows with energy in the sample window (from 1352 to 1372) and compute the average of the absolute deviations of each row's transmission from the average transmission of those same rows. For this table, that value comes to 1.1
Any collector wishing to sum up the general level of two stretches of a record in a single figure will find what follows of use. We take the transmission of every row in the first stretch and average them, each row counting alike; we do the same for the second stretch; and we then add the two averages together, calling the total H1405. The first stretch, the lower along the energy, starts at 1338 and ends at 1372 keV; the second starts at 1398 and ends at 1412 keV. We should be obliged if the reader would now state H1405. 23.3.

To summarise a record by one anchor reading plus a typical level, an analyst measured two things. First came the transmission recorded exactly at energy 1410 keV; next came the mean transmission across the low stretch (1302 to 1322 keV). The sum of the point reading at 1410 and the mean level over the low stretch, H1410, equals 24.2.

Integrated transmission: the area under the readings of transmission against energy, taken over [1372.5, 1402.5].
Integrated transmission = 297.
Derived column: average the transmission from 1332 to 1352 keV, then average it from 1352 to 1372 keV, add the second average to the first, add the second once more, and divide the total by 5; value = 6.98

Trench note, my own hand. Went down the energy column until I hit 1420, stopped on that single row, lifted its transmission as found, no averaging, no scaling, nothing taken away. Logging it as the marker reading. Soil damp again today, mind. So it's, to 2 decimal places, 11.07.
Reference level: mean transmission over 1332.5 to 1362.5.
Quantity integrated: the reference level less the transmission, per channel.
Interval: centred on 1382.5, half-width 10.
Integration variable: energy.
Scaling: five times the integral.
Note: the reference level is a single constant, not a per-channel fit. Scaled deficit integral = 263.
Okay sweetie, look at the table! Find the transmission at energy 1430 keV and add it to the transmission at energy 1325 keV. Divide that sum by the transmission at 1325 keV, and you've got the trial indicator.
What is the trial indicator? 1.90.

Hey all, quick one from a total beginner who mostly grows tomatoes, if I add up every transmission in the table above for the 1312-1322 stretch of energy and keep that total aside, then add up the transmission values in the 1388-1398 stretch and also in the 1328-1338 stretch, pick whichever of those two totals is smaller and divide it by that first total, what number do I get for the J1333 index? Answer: 0.540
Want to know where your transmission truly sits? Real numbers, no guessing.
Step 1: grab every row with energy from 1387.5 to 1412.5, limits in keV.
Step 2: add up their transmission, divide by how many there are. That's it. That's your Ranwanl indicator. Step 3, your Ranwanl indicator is 9.7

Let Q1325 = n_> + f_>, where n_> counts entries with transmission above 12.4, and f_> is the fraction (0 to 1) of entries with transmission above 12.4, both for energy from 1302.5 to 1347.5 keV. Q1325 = 6.7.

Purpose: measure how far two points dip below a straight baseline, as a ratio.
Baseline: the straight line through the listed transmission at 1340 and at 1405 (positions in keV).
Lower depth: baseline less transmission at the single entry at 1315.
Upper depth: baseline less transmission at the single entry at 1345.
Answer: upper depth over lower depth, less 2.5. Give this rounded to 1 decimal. -1.0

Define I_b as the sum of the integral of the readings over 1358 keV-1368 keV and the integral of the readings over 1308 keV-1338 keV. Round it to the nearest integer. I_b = 489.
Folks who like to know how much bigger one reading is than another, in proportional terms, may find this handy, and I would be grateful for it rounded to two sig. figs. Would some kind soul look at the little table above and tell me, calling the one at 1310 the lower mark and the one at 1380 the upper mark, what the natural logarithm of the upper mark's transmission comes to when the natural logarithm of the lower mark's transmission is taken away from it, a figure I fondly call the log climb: -0.21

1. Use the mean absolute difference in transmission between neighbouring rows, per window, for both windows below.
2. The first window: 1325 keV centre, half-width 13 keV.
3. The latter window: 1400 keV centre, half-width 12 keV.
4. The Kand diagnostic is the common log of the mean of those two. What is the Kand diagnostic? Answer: 0.11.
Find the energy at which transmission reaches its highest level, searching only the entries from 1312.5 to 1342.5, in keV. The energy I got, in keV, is 1315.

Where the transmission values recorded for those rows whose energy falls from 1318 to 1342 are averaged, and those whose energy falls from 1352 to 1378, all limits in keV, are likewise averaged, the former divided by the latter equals 1.14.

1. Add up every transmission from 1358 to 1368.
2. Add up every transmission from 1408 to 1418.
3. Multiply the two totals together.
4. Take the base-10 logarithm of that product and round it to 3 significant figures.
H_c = 2.66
